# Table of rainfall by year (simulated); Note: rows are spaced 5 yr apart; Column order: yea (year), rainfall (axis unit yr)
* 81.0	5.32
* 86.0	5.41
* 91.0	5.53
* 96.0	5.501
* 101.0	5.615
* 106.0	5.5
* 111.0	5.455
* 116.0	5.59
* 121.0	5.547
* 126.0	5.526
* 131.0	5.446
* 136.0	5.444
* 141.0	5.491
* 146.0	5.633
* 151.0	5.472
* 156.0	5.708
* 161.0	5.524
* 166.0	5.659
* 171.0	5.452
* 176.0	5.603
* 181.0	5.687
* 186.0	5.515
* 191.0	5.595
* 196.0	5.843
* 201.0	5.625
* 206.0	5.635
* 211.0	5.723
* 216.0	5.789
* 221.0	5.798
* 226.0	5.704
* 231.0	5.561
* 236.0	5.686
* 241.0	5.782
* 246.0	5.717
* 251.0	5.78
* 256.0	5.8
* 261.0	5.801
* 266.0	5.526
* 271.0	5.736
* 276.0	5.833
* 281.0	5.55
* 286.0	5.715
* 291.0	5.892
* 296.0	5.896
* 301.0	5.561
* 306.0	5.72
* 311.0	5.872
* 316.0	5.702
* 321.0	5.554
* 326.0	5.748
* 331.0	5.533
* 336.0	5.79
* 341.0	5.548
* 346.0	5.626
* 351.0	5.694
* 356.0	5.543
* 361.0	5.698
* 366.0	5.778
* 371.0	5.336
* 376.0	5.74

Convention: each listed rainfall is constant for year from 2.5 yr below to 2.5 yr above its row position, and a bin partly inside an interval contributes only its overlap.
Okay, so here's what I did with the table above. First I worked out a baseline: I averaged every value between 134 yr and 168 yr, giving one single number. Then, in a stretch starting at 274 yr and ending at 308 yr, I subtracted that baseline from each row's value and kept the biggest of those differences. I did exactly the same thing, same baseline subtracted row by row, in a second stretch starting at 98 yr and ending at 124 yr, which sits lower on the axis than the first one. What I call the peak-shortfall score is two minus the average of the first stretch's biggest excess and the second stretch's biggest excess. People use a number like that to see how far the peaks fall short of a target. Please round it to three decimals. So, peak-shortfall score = 1.806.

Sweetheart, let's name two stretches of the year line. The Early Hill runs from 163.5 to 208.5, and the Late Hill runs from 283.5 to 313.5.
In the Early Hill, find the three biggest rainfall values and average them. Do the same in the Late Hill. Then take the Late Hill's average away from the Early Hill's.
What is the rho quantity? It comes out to -0.157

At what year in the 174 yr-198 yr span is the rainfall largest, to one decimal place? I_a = 196.0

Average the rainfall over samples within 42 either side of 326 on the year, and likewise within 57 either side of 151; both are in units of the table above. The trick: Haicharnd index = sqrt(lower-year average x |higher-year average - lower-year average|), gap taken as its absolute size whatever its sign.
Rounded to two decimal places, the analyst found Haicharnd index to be 0.85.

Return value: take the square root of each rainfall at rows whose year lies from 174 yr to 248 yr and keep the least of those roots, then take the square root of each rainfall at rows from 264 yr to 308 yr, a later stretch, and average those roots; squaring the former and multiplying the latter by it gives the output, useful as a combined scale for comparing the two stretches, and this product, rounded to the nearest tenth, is 13.2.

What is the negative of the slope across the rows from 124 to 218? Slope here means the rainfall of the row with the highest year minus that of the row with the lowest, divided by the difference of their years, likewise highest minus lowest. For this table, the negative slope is -0.003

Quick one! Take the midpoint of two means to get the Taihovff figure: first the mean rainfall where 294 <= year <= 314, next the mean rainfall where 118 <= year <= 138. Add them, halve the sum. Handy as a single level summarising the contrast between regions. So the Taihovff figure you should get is 5.63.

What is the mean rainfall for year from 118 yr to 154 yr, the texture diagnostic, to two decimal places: 5.51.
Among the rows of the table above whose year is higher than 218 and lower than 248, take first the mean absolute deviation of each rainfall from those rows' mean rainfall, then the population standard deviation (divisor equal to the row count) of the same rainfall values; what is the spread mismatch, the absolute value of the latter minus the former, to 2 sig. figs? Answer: 0.020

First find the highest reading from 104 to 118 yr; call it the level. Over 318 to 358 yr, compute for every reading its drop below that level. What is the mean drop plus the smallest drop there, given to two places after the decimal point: -0.24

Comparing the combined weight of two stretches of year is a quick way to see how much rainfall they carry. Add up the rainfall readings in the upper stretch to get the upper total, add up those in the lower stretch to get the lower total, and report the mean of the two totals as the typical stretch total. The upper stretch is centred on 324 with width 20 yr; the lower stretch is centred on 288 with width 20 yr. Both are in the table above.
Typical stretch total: 22.8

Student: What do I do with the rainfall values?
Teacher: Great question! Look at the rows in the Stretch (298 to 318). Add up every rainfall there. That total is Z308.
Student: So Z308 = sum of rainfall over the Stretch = 22.9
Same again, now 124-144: 21.9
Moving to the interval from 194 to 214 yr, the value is 22.8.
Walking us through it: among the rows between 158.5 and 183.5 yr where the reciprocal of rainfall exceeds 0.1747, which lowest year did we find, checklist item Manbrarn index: 161.0 yr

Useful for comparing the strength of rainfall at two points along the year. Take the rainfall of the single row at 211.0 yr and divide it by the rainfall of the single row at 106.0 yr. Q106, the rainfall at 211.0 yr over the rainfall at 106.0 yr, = 1.04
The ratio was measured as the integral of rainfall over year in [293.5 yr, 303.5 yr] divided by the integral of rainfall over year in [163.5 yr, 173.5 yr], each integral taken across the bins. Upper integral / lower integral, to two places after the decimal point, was 1.03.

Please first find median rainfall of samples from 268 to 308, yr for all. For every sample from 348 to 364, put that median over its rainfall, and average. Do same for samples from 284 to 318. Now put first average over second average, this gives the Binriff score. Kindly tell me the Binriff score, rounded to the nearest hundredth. 1.02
